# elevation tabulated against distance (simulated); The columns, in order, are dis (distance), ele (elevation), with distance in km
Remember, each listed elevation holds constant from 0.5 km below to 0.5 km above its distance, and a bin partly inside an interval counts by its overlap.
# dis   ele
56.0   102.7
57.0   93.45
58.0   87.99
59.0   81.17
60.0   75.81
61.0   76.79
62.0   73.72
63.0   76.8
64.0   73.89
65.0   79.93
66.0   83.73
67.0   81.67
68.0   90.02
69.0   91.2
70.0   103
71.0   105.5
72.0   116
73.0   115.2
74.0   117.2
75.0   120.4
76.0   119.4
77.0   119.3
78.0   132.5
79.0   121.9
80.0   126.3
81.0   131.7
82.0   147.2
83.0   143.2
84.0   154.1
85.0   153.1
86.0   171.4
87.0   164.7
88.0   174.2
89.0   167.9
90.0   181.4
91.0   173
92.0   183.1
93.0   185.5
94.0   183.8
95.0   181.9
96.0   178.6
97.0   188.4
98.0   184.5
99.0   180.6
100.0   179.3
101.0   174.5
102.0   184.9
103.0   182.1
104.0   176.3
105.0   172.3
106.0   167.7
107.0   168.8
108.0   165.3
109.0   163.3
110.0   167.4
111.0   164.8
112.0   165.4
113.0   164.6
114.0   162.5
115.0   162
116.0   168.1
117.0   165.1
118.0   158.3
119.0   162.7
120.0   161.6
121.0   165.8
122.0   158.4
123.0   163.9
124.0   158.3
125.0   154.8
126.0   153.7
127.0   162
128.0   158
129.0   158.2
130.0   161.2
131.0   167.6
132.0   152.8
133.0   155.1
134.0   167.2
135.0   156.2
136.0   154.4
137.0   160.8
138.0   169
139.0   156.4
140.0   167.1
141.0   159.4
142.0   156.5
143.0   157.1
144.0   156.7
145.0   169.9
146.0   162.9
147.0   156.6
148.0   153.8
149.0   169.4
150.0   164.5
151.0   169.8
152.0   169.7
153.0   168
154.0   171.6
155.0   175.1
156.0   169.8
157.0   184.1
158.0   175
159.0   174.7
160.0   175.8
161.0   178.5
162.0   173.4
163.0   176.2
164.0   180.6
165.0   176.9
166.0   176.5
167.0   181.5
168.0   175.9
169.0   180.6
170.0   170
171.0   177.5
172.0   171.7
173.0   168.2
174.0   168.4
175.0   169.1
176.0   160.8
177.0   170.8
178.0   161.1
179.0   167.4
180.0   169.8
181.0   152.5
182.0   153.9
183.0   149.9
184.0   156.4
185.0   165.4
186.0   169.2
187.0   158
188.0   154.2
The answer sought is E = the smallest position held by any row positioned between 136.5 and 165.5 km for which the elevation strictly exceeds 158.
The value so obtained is 137.0 km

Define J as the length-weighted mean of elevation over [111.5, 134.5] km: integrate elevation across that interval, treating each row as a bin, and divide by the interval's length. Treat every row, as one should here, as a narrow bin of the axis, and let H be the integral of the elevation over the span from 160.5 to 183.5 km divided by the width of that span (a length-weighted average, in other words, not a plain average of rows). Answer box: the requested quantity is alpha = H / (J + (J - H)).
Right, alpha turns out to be 1.1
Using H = 170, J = 161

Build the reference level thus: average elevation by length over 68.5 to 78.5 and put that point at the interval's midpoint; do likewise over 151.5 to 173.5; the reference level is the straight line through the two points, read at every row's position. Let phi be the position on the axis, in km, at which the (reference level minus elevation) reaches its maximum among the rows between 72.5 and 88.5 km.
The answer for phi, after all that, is 73.0 km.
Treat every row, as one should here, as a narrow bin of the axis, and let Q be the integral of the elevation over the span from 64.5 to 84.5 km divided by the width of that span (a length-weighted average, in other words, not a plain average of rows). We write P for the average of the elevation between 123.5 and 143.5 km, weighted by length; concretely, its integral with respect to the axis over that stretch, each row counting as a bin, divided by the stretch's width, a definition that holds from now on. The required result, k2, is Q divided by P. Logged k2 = 0.72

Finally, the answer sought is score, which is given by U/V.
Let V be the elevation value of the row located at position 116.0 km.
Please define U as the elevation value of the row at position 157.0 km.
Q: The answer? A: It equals 1.10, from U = 184.1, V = 168.1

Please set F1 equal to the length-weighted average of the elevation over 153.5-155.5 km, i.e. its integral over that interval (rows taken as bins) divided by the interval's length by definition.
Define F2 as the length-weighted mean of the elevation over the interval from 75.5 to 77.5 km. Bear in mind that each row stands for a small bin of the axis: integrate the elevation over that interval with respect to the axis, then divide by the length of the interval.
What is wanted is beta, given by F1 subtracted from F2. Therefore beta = -54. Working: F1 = 173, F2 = 119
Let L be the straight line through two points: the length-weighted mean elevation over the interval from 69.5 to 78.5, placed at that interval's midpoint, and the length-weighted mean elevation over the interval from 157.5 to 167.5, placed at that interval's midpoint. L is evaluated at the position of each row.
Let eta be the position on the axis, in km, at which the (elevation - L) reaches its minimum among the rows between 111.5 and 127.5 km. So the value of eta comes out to 126.0 km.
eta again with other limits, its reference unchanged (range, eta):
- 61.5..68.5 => 64.0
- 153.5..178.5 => 178.0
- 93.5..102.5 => 101.0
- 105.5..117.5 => 115.0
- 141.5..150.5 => 148.0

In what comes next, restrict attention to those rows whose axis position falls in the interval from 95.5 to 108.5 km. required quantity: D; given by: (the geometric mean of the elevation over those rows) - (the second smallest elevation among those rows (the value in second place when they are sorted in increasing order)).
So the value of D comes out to 9.3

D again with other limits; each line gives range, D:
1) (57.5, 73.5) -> 13.4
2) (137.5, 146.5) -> 5.1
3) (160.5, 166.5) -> 0.8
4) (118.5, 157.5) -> 8.7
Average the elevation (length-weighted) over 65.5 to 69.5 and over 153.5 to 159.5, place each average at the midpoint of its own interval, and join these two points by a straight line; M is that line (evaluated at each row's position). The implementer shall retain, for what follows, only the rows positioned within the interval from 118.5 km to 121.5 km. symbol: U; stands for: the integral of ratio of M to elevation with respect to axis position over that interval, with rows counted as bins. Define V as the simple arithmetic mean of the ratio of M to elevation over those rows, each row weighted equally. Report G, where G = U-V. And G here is 1.70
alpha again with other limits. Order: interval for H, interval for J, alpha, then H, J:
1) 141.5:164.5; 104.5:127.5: 1.1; 169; 163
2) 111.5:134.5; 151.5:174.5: 0.9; 161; 175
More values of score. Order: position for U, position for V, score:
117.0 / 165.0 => 0.93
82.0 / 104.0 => 0.83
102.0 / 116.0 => 1.10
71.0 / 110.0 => 0.63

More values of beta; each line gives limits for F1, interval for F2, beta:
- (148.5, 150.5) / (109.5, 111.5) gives -1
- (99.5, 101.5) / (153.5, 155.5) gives -4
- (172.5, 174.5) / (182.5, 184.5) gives -15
